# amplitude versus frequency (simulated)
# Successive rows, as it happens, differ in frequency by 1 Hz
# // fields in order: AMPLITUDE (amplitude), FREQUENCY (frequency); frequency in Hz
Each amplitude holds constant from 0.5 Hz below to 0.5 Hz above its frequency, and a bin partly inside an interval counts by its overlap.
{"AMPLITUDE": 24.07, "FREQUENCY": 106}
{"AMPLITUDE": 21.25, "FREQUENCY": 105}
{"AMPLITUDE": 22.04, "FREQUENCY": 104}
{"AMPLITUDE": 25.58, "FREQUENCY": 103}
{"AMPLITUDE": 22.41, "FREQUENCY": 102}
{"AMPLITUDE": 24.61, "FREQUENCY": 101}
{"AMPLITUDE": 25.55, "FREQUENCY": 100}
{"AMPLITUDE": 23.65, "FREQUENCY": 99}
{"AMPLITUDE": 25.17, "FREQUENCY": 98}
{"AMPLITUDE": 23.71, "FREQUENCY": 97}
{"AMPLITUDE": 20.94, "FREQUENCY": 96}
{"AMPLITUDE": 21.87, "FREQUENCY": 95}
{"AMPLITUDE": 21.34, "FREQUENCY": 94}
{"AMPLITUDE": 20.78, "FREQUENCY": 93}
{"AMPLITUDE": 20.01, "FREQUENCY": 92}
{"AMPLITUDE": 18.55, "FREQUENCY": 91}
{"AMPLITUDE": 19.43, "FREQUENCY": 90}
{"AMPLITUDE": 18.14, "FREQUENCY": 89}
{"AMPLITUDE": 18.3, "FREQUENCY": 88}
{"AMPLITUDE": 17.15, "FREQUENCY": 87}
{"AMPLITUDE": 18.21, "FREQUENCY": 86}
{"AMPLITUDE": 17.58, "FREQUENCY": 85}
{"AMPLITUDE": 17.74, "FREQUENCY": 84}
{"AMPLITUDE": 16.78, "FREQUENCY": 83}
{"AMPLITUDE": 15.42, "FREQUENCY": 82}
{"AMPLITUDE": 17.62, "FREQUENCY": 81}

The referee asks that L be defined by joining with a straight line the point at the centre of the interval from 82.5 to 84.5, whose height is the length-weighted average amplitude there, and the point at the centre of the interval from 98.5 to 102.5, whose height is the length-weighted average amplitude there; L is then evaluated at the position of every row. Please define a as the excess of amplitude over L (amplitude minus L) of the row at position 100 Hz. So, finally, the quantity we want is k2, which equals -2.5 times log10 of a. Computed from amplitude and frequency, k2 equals -0.6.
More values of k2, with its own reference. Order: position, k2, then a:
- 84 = 1.4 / 0.3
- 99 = 1.8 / 0.2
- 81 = -0.3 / 1.4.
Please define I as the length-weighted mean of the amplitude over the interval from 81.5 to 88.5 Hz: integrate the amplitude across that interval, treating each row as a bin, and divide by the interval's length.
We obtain 17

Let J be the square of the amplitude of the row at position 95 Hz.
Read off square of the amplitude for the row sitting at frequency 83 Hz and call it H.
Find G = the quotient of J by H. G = 1.7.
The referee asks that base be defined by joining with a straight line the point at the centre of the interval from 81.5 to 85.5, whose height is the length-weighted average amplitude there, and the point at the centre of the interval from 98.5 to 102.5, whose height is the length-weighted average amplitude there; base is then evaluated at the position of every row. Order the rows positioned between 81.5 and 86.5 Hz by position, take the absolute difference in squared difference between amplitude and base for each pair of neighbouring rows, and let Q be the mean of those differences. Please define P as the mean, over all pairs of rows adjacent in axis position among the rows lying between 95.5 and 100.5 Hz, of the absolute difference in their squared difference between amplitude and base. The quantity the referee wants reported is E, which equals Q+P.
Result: 3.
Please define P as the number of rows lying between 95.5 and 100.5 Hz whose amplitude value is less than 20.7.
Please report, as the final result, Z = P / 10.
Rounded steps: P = 0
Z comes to 0.00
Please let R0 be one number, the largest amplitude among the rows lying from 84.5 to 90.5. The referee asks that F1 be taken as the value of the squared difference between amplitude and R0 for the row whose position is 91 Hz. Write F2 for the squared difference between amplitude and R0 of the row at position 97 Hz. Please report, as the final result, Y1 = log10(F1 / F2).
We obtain -1.4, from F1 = 0.8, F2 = 18.3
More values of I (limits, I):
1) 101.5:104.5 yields 23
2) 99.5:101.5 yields 25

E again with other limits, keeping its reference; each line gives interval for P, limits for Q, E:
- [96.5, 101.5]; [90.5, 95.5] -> 4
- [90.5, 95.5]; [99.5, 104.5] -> 7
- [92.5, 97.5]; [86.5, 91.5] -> 2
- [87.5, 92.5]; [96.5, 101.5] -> 5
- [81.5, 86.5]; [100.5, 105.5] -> 8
